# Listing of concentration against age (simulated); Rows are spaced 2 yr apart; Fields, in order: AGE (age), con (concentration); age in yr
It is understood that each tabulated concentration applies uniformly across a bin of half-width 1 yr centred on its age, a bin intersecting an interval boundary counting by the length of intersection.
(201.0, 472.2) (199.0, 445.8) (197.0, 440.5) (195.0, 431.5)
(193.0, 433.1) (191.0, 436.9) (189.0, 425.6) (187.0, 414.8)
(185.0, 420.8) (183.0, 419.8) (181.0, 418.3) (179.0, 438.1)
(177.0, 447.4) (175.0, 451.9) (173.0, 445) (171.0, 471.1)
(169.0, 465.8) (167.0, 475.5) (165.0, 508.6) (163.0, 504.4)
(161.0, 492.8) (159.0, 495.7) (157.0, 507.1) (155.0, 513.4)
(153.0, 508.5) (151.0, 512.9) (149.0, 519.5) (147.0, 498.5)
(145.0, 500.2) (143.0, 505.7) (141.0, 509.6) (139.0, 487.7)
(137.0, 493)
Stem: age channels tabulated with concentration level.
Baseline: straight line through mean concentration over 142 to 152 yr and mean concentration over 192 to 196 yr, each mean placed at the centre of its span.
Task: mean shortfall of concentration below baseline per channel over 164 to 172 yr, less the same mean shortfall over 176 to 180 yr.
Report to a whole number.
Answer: -22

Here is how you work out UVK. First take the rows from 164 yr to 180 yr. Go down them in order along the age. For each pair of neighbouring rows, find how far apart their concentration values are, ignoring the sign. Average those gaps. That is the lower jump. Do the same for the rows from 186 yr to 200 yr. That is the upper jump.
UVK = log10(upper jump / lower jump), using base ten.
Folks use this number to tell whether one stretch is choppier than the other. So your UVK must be -0.29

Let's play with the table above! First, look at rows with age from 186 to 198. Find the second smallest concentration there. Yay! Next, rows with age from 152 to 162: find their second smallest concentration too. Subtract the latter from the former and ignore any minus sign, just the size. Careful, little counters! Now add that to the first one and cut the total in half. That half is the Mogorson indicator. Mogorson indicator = 248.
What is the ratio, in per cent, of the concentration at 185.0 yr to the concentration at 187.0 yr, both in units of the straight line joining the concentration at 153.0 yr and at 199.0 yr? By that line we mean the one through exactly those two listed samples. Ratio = 101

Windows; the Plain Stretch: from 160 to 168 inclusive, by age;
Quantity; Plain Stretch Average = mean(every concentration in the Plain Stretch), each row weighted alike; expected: 495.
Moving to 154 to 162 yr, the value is 502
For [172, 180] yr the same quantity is 446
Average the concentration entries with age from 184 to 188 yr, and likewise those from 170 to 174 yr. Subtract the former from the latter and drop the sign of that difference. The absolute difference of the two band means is 40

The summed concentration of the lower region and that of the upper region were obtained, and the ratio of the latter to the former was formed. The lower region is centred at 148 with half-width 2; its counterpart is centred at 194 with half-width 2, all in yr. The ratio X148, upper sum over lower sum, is 0.849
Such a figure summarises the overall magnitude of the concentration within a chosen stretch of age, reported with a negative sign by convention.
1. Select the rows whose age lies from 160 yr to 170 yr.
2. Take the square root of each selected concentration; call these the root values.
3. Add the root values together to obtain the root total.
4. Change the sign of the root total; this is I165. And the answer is -111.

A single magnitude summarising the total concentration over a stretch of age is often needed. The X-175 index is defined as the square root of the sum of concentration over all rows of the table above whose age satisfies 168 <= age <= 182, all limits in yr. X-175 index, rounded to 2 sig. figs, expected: 56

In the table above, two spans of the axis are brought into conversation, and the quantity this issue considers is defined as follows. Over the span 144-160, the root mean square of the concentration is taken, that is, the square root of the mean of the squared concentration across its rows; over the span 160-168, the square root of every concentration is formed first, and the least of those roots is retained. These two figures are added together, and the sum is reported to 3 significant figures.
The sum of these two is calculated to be 529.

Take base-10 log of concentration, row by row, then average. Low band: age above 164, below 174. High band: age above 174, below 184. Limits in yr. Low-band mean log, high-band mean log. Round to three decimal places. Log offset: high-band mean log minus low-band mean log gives -0.036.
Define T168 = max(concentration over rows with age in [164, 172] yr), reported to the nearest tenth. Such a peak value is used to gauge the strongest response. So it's 508.6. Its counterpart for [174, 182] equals 451.9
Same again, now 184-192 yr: 436.9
